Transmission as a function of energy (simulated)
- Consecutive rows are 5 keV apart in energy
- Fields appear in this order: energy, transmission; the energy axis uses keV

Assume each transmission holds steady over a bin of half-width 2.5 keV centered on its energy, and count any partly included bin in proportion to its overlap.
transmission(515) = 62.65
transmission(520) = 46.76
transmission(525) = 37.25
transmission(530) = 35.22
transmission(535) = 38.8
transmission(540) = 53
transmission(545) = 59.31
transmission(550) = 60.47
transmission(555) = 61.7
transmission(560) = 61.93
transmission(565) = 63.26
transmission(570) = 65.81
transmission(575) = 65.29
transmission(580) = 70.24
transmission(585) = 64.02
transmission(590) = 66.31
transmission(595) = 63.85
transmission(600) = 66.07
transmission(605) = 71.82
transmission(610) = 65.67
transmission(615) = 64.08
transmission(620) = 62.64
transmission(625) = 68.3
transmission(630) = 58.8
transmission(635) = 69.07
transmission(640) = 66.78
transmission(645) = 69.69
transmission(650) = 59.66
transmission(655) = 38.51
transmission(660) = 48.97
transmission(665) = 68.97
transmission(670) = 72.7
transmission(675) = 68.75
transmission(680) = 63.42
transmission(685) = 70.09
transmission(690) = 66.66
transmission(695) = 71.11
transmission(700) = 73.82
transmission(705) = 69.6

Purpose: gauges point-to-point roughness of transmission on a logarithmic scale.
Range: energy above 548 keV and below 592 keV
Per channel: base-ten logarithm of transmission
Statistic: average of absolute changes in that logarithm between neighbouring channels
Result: 0.016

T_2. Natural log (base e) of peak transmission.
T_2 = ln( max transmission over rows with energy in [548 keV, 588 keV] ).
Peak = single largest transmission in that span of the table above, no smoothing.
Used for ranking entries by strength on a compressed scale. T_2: 4.25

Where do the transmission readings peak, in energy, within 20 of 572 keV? 580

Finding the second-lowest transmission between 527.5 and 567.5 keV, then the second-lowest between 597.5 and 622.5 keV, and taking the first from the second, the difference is 25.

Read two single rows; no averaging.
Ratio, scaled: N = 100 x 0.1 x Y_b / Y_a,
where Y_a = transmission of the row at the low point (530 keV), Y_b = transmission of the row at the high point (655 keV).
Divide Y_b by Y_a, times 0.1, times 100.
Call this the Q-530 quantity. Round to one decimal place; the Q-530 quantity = 10.9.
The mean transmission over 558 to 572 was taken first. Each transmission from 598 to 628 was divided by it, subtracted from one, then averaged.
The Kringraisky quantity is -0.04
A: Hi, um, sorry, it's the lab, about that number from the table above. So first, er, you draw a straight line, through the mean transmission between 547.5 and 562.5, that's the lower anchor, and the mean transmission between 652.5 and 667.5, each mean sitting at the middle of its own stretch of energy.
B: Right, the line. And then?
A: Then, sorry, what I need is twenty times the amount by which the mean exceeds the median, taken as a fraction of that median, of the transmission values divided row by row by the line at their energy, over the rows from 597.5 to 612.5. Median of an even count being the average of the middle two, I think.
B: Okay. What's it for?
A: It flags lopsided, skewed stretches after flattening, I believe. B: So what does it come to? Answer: 0.51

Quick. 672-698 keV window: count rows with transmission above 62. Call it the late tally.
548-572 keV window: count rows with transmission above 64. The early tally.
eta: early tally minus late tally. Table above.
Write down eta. -4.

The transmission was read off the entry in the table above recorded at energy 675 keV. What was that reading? 68.75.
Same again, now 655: 38.51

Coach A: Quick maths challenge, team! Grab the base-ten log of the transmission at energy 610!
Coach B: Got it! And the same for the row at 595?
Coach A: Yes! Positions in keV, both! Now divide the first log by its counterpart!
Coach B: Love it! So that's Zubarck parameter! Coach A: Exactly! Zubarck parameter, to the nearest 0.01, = 1.01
